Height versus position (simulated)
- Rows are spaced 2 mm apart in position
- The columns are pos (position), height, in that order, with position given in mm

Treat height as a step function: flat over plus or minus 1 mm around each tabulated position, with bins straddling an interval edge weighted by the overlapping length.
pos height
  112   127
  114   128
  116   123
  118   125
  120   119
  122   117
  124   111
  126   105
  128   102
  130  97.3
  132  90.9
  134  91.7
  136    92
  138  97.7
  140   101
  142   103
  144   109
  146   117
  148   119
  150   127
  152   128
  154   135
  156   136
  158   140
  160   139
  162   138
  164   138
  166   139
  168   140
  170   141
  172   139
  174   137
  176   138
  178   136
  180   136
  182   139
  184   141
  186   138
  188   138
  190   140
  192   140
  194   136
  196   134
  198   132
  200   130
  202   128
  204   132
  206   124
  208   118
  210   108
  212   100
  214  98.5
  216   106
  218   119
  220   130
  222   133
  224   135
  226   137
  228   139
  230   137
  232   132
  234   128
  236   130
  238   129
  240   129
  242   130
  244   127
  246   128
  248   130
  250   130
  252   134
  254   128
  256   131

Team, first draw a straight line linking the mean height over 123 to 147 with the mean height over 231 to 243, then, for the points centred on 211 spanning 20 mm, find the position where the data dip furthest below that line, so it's 214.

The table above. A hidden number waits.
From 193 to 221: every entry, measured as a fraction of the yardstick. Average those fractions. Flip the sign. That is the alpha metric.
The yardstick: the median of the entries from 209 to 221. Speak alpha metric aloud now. -1.13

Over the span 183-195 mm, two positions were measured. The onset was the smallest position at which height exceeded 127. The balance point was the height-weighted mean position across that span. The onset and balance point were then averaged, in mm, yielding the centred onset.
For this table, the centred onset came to 186.5 mm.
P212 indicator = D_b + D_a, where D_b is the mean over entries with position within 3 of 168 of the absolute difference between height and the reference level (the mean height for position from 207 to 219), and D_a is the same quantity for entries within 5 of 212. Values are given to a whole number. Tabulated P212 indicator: 38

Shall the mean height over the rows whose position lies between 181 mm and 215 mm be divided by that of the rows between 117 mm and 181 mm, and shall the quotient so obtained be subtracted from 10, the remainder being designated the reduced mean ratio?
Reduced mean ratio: 8.95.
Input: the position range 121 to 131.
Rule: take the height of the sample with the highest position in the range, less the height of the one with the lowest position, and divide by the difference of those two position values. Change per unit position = -2.5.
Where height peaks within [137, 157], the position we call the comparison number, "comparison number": 156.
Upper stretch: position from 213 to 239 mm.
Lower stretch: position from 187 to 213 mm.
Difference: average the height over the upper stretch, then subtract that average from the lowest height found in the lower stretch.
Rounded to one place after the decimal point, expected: -27.2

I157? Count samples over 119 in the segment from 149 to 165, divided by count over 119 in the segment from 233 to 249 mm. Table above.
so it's 1.00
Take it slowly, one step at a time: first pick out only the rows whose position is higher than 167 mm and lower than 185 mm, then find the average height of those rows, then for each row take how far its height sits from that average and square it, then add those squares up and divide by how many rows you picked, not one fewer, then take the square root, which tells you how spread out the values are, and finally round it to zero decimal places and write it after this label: 2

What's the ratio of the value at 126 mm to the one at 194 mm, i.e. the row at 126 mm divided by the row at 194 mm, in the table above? 0.77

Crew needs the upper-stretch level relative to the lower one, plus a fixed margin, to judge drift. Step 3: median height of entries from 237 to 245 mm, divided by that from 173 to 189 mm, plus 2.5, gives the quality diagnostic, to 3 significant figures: 3.43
